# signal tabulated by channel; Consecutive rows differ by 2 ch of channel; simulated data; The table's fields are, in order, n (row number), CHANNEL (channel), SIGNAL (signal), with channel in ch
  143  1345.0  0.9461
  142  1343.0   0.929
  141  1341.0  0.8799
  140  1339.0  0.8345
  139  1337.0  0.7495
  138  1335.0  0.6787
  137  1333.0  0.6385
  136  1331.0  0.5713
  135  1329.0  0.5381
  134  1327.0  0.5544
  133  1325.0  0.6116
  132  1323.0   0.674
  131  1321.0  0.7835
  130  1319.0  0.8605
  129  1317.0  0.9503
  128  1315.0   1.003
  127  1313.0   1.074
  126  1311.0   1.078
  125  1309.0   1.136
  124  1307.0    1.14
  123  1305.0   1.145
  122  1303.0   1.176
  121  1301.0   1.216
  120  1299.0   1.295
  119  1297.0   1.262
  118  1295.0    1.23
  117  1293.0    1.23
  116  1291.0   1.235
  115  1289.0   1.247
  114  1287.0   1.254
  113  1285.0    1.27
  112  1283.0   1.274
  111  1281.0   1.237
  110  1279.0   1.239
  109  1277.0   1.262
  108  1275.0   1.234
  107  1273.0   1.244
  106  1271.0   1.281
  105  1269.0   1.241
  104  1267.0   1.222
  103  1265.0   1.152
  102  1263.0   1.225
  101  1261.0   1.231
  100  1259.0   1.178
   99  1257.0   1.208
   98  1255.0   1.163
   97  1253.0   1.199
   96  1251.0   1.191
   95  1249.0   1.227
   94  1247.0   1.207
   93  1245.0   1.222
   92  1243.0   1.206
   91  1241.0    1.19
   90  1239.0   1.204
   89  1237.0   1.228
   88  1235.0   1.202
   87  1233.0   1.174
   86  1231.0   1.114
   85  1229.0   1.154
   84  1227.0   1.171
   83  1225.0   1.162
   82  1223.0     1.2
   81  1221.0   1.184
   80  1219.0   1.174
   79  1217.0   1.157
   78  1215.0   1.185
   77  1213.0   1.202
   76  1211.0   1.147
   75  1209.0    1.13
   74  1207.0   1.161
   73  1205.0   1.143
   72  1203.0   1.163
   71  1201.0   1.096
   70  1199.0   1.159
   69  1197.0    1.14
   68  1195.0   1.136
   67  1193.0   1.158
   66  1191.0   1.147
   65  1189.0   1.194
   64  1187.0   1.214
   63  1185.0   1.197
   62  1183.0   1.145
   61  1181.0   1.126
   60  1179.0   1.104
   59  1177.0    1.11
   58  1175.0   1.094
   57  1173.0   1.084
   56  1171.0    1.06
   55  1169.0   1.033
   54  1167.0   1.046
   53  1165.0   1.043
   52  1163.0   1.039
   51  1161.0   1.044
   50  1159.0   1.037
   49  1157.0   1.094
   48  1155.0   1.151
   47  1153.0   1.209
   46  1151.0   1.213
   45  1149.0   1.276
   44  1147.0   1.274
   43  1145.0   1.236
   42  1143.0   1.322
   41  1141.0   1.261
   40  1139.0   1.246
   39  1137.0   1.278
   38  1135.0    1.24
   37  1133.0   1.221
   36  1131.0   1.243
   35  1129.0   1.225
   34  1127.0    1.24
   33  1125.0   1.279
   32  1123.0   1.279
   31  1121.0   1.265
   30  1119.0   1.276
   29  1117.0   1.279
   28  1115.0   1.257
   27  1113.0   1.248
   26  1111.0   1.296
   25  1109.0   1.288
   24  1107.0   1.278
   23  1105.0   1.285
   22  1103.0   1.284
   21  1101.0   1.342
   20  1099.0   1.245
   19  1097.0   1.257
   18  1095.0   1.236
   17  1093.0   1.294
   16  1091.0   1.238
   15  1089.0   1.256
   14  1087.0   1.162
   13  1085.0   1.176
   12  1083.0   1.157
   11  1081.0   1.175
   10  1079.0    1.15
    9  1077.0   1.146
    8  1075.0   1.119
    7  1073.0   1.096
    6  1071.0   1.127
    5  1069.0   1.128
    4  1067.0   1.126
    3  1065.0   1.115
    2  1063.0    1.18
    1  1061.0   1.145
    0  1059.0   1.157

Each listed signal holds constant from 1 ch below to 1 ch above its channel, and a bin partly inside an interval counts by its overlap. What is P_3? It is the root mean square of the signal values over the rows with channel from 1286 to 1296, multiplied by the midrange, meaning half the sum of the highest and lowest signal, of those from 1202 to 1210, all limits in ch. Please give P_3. 1.42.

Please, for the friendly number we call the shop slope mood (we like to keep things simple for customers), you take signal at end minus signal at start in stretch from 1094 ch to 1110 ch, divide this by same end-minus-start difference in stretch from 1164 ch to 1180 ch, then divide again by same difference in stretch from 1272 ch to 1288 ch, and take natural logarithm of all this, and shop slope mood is 4.4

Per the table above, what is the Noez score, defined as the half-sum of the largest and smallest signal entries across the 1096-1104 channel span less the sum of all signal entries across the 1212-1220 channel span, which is -3.42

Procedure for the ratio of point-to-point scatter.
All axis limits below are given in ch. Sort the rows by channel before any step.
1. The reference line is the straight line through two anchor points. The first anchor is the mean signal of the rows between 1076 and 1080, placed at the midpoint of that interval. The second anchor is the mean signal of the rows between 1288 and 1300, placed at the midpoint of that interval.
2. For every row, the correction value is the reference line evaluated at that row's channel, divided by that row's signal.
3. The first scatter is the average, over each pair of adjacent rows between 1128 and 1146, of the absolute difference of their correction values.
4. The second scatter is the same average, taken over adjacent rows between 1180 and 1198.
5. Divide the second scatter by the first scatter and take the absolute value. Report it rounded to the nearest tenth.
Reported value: 0.8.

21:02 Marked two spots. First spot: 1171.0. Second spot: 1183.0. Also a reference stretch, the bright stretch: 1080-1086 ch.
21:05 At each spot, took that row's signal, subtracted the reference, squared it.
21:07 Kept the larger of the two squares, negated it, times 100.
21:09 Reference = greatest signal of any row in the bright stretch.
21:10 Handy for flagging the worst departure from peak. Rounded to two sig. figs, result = -1.3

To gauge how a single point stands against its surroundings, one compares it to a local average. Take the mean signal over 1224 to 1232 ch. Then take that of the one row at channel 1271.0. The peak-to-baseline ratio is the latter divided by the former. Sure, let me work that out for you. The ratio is 1.11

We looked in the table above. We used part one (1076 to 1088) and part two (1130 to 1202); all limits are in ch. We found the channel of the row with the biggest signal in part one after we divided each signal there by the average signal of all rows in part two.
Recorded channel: 1085.0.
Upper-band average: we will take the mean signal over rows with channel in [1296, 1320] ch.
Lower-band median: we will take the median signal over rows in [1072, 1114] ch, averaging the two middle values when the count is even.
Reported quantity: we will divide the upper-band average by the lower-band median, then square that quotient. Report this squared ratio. 0.80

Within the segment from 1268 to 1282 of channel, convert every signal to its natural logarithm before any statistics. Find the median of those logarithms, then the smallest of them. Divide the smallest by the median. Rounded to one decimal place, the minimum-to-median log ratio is 1.0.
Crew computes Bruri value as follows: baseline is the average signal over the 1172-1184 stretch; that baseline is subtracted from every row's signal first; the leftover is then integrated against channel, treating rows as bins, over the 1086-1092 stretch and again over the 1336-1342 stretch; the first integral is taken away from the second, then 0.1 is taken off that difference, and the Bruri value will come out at -2.5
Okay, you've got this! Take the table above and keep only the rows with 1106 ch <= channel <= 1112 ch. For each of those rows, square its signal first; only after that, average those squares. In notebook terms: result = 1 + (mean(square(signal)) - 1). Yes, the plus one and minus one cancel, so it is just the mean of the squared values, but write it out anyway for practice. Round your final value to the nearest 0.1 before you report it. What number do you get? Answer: 1.7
